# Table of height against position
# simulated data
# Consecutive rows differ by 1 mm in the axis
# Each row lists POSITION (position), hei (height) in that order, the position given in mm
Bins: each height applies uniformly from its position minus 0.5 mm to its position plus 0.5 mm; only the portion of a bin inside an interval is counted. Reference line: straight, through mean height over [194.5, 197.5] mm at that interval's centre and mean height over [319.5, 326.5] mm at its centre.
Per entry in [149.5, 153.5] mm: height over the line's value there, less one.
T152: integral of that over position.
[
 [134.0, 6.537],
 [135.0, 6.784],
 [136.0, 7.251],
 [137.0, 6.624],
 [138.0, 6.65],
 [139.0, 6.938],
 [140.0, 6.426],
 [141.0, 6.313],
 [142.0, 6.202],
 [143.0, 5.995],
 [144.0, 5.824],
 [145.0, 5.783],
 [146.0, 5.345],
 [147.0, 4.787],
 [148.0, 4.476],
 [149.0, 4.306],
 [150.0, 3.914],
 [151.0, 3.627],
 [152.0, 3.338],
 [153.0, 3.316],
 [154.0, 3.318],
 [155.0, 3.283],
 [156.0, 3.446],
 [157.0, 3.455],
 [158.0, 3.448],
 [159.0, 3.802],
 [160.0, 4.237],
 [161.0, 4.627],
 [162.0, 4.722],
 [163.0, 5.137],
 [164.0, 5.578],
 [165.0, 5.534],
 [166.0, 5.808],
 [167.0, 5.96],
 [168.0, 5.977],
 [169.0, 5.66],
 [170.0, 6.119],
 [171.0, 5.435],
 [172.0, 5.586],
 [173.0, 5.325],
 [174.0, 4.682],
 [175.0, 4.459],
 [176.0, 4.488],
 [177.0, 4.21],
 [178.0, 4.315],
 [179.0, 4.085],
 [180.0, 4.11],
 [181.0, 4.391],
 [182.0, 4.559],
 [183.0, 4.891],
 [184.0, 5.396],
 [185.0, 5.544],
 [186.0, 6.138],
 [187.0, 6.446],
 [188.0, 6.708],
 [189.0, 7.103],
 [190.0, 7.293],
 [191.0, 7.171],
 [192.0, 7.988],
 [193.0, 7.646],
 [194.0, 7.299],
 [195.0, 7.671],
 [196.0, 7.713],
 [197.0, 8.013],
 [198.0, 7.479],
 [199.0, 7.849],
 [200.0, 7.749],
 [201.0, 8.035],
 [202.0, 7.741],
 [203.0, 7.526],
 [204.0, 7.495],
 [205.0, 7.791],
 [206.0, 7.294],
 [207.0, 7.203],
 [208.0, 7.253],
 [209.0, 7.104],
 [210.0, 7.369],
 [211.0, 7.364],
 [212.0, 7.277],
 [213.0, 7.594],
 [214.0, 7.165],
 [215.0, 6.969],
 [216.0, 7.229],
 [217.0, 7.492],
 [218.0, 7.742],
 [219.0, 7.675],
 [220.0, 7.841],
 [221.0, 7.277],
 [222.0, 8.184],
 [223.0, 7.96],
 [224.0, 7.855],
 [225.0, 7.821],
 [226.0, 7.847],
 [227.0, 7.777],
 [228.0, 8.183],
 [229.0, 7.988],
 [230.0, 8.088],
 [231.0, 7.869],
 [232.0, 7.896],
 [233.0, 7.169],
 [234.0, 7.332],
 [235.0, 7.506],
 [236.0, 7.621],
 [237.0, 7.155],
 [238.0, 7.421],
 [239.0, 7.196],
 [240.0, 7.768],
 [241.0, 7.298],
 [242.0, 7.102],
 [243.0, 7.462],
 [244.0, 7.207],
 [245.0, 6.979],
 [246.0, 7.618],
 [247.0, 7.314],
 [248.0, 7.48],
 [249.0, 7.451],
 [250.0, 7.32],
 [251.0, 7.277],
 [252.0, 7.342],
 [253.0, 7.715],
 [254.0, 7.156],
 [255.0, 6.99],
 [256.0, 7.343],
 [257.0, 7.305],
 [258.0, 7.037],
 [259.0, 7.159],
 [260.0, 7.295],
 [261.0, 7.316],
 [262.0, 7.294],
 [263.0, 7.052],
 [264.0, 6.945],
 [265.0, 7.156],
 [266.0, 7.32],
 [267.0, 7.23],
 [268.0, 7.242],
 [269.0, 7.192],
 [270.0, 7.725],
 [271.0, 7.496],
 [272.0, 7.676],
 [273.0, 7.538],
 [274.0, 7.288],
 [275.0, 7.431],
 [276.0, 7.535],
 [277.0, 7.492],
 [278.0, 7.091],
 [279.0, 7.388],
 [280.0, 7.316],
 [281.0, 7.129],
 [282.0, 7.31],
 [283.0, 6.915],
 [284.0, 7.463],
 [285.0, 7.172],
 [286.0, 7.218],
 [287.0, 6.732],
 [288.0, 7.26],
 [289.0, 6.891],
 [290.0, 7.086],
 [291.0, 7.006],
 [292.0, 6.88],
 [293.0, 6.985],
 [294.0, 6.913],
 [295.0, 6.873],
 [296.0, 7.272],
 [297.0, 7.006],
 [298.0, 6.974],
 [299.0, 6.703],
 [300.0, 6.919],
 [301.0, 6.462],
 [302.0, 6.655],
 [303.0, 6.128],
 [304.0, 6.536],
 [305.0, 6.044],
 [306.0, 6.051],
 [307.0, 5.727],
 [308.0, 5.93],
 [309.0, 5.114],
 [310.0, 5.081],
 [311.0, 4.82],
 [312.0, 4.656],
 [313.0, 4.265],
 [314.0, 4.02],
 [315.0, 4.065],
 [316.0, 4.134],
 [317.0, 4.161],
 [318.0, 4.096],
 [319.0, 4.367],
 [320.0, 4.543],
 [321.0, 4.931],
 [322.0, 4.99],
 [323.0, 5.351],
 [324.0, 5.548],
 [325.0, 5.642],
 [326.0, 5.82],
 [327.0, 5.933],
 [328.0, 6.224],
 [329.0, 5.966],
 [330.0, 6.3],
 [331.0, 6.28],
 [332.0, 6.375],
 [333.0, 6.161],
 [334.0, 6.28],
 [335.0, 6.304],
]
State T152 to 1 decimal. -2.4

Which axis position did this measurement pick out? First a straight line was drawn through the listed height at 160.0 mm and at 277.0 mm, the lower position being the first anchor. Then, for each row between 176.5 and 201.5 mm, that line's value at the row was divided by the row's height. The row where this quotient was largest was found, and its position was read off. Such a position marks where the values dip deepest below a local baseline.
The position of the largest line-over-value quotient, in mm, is 179.0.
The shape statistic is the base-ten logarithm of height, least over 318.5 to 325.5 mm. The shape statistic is 0.64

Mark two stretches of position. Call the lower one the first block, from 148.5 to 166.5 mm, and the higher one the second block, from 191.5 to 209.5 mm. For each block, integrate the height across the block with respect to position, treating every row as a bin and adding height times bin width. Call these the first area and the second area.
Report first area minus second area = -62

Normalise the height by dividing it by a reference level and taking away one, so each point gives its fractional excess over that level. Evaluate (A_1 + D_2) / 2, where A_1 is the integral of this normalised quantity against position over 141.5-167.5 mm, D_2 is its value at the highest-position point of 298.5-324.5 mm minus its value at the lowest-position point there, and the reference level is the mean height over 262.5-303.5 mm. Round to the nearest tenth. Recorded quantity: -4.7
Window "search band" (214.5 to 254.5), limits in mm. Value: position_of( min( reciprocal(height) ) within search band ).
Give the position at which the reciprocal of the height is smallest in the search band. 222.0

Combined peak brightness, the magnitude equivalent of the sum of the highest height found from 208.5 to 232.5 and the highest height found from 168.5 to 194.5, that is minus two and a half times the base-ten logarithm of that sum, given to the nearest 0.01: -3.02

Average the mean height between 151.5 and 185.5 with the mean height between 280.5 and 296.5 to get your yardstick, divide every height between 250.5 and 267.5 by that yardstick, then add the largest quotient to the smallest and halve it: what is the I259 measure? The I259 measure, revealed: 1.25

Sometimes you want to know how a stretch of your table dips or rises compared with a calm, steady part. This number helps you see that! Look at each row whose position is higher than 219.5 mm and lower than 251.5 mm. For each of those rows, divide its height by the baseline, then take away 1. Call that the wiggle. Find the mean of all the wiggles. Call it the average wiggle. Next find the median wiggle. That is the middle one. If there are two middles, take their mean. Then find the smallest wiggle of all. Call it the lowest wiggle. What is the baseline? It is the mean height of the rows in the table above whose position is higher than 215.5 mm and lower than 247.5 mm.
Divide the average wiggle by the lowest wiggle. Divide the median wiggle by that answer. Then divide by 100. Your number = -0.0041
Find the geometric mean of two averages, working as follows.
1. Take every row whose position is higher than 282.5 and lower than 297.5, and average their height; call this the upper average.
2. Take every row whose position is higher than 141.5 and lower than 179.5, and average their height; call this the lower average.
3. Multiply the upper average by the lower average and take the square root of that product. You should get 5.8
